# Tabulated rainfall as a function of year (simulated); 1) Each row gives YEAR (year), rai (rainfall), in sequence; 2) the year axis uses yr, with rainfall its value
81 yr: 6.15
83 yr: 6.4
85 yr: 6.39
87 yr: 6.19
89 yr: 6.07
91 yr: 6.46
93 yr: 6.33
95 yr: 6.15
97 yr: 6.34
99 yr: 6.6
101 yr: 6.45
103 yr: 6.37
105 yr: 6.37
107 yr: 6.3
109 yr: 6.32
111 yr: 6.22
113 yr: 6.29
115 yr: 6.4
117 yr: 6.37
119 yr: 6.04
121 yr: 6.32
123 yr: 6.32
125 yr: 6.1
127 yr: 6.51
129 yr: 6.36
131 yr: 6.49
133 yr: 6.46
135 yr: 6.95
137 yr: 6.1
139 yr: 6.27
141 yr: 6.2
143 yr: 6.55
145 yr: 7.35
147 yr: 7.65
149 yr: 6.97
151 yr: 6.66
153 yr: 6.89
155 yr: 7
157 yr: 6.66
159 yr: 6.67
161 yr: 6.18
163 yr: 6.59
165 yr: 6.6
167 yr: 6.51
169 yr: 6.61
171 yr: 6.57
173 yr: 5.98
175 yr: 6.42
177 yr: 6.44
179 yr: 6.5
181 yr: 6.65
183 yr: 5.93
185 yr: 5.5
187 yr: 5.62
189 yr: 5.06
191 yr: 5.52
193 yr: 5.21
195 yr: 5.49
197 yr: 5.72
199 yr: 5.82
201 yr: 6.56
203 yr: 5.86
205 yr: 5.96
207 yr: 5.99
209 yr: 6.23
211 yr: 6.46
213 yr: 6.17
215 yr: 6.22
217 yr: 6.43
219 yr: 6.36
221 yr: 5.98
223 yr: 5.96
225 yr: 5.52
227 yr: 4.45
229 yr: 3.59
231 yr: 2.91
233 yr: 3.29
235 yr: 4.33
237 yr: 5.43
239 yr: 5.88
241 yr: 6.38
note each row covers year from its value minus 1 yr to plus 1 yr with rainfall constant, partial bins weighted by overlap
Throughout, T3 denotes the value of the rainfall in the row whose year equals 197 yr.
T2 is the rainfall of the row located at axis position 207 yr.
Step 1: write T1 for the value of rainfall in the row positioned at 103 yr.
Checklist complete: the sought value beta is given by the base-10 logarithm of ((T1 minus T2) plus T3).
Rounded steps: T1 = 6.37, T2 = 5.99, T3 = 5.72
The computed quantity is 0.785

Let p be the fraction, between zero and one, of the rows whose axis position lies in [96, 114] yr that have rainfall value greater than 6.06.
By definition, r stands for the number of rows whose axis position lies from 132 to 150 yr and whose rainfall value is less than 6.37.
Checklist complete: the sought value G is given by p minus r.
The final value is -2.0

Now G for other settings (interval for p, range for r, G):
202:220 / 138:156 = -1.3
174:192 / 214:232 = -7.6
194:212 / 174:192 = -4.7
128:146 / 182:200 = -8.0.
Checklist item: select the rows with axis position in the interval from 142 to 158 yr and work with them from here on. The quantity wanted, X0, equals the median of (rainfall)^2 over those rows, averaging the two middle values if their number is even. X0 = 48.0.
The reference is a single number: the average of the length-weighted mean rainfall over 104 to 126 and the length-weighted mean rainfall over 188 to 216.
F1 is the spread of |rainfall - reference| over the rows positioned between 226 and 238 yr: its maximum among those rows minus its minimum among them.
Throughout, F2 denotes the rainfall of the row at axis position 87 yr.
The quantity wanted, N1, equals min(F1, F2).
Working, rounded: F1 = 2.5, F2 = 6.19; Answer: 2.5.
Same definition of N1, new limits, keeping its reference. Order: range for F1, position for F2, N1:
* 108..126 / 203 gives 0.3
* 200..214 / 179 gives 0.4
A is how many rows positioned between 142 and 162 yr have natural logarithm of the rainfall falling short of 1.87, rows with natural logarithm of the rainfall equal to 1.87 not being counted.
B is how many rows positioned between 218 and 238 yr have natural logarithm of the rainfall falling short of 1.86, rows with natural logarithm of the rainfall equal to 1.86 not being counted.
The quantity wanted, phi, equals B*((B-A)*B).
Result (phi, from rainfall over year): 900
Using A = 1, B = 10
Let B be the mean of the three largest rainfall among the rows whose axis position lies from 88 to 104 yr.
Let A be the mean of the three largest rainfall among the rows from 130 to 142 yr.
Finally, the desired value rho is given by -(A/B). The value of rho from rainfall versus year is -1.02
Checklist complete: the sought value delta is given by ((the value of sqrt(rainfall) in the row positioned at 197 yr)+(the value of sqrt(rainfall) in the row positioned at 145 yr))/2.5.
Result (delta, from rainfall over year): 2.04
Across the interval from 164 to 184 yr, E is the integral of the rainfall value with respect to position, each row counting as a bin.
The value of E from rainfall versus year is 128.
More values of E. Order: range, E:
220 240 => 95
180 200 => 113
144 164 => 137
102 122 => 126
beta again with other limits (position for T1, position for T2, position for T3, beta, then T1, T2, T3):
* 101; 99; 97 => 0.792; 6.45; 6.6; 6.34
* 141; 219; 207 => 0.766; 6.2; 6.36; 5.99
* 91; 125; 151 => 0.846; 6.46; 6.1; 6.66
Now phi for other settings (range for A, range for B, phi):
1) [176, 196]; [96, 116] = 0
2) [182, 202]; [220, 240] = 100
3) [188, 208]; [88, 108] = -98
